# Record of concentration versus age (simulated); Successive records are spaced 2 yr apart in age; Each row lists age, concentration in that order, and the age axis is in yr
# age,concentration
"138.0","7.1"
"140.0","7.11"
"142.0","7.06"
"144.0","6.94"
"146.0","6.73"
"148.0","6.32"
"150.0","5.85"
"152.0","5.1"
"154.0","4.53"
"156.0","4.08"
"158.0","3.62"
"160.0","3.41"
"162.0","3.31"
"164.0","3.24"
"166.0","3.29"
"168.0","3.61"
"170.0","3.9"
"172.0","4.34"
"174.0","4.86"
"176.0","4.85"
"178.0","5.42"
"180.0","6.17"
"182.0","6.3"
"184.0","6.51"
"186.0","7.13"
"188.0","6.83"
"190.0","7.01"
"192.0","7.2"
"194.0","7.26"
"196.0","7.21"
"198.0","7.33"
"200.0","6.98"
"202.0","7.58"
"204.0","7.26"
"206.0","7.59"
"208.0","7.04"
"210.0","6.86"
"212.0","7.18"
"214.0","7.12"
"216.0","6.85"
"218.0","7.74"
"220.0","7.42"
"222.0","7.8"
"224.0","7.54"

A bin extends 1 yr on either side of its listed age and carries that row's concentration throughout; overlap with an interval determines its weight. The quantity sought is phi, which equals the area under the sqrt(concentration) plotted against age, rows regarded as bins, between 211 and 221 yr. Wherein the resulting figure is 26.9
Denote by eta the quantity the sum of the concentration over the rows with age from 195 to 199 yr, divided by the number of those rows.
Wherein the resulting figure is 7.3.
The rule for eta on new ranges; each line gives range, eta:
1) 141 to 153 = 6.3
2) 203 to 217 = 7.1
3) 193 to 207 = 7.3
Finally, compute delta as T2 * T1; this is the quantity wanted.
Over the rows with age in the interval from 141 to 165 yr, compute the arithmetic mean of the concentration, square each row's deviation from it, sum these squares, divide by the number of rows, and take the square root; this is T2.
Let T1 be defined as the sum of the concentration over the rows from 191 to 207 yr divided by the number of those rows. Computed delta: 11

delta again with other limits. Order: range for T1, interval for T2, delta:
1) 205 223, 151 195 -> 10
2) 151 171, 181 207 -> 1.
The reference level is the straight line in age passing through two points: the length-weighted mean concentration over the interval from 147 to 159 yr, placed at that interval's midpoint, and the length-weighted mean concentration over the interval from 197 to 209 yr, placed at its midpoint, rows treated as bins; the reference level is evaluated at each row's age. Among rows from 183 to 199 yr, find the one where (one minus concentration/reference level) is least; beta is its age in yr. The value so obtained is 186.0 yr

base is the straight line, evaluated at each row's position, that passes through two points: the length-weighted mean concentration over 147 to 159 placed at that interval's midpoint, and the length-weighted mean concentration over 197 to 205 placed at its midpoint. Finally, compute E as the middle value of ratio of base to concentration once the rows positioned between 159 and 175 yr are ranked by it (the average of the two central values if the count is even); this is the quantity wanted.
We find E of 1.56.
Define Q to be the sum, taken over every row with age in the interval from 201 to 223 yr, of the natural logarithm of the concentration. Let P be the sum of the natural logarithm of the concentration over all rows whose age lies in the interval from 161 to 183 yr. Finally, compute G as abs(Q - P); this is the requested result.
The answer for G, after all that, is 5.7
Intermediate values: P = 16.2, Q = 21.9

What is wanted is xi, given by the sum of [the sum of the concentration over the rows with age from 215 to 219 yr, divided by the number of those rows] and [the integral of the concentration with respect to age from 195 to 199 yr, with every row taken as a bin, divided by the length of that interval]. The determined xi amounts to 14.6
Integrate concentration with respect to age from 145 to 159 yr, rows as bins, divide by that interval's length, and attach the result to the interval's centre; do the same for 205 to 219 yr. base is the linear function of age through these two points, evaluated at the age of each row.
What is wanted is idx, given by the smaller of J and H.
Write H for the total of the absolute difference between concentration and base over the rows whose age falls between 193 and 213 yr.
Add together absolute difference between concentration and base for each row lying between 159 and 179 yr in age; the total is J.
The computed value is 4.0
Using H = 4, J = 17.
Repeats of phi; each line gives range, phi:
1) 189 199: 26.8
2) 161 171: 18.6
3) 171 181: 22.6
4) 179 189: 25.7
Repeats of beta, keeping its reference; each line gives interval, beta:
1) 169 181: 180.0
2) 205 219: 206.0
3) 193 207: 194.0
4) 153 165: 154.0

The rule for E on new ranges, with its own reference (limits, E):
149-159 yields 1.10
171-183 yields 1.18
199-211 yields 1.03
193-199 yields 0.97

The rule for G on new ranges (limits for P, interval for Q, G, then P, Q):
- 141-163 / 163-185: 0.8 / 17.7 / 16.9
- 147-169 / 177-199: 5.5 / 15.5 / 21.0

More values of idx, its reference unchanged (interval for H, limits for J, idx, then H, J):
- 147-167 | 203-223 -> 2.5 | 15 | 3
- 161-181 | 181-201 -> 4.9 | 15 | 5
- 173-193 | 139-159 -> 5.7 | 6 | 14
